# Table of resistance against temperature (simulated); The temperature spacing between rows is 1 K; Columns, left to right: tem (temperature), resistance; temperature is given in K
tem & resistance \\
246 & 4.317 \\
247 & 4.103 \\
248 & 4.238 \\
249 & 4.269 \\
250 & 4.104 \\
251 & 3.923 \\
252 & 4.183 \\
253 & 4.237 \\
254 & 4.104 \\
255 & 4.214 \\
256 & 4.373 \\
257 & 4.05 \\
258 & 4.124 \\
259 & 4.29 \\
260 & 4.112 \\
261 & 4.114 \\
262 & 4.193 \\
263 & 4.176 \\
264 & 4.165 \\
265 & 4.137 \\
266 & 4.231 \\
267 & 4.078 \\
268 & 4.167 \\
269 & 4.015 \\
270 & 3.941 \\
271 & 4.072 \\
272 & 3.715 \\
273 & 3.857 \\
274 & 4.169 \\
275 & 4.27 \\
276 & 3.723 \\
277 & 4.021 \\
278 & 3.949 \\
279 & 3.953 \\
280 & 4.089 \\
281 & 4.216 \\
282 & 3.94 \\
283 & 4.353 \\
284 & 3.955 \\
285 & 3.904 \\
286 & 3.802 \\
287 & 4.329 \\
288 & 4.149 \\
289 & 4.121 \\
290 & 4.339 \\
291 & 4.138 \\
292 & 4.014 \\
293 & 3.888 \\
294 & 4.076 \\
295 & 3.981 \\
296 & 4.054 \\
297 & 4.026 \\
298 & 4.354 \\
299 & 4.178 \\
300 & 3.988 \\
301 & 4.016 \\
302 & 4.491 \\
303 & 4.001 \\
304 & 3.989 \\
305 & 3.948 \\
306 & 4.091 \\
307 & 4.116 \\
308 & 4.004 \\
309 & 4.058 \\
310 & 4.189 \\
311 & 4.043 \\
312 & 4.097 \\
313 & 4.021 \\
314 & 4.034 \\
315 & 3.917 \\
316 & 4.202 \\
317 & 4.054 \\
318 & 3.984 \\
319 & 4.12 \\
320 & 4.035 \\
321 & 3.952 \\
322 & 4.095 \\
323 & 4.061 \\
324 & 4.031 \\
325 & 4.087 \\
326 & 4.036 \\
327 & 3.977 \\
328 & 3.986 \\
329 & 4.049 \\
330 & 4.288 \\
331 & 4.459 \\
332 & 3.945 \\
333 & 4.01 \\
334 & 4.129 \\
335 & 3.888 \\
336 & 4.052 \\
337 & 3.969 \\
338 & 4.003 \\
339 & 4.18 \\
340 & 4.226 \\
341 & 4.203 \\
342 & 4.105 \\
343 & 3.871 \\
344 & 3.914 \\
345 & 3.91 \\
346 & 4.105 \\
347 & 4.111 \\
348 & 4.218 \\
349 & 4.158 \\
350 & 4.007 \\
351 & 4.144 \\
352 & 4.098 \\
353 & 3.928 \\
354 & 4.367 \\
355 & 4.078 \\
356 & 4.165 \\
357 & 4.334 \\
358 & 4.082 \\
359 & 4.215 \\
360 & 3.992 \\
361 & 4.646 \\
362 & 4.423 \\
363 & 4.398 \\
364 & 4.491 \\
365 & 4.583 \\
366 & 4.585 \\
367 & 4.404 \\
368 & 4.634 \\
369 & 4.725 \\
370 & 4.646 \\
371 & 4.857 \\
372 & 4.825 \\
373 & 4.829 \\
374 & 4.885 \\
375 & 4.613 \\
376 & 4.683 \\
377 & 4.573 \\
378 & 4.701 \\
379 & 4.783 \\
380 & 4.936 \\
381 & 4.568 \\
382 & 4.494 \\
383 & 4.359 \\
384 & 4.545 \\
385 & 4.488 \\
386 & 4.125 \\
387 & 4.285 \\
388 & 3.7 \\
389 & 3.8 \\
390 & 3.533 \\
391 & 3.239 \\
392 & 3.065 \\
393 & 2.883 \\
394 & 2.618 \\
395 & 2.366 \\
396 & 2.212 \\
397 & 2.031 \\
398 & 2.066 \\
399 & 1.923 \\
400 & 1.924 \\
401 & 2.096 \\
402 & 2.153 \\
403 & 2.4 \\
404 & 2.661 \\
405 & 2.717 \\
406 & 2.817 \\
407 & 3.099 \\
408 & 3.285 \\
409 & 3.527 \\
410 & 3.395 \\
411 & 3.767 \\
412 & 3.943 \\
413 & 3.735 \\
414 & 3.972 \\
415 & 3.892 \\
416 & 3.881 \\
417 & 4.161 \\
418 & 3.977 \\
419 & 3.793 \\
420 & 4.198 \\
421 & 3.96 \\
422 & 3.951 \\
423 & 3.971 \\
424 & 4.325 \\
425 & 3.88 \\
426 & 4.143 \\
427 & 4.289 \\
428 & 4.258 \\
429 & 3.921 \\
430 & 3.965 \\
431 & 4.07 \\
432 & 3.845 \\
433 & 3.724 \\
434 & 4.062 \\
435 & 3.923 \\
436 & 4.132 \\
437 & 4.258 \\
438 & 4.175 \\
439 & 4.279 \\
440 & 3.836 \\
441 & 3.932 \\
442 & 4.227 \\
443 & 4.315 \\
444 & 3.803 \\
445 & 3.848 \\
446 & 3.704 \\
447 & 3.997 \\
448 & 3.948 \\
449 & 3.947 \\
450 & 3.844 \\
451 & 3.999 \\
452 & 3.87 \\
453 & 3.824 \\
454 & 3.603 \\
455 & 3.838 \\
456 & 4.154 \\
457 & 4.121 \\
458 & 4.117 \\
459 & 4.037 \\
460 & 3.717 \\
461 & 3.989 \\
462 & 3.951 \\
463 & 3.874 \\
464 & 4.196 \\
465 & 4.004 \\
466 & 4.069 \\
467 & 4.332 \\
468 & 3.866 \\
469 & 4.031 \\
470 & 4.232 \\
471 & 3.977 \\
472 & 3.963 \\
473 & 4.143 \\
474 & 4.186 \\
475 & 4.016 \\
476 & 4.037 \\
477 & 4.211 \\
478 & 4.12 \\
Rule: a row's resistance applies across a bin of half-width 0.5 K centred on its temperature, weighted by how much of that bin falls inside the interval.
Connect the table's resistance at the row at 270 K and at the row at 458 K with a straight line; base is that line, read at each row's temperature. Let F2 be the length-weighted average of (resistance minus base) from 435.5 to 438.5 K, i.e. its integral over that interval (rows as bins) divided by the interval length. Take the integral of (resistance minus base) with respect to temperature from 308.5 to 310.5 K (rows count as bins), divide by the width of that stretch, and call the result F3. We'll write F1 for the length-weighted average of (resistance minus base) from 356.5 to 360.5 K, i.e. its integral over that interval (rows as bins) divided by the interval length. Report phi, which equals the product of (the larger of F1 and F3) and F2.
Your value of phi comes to 0.013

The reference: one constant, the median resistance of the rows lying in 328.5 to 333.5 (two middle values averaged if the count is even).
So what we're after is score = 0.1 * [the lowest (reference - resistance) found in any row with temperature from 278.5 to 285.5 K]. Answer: -0.030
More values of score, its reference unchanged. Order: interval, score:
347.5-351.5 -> -0.017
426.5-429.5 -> -0.024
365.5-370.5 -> -0.068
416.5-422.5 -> -0.015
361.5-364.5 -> -0.044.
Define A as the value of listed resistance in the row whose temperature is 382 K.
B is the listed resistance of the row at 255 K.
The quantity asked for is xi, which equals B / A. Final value 0.94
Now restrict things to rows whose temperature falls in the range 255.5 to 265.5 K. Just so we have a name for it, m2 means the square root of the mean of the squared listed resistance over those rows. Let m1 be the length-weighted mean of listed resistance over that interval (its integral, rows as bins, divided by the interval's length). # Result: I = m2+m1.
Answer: 8.35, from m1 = 4.17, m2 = 4.17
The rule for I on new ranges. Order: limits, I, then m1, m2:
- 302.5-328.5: 8.09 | 4.04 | 4.04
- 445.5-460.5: 7.83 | 3.91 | 3.92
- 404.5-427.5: 7.56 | 3.77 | 3.79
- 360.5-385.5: 9.26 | 4.63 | 4.63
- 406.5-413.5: 7.08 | 3.54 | 3.55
